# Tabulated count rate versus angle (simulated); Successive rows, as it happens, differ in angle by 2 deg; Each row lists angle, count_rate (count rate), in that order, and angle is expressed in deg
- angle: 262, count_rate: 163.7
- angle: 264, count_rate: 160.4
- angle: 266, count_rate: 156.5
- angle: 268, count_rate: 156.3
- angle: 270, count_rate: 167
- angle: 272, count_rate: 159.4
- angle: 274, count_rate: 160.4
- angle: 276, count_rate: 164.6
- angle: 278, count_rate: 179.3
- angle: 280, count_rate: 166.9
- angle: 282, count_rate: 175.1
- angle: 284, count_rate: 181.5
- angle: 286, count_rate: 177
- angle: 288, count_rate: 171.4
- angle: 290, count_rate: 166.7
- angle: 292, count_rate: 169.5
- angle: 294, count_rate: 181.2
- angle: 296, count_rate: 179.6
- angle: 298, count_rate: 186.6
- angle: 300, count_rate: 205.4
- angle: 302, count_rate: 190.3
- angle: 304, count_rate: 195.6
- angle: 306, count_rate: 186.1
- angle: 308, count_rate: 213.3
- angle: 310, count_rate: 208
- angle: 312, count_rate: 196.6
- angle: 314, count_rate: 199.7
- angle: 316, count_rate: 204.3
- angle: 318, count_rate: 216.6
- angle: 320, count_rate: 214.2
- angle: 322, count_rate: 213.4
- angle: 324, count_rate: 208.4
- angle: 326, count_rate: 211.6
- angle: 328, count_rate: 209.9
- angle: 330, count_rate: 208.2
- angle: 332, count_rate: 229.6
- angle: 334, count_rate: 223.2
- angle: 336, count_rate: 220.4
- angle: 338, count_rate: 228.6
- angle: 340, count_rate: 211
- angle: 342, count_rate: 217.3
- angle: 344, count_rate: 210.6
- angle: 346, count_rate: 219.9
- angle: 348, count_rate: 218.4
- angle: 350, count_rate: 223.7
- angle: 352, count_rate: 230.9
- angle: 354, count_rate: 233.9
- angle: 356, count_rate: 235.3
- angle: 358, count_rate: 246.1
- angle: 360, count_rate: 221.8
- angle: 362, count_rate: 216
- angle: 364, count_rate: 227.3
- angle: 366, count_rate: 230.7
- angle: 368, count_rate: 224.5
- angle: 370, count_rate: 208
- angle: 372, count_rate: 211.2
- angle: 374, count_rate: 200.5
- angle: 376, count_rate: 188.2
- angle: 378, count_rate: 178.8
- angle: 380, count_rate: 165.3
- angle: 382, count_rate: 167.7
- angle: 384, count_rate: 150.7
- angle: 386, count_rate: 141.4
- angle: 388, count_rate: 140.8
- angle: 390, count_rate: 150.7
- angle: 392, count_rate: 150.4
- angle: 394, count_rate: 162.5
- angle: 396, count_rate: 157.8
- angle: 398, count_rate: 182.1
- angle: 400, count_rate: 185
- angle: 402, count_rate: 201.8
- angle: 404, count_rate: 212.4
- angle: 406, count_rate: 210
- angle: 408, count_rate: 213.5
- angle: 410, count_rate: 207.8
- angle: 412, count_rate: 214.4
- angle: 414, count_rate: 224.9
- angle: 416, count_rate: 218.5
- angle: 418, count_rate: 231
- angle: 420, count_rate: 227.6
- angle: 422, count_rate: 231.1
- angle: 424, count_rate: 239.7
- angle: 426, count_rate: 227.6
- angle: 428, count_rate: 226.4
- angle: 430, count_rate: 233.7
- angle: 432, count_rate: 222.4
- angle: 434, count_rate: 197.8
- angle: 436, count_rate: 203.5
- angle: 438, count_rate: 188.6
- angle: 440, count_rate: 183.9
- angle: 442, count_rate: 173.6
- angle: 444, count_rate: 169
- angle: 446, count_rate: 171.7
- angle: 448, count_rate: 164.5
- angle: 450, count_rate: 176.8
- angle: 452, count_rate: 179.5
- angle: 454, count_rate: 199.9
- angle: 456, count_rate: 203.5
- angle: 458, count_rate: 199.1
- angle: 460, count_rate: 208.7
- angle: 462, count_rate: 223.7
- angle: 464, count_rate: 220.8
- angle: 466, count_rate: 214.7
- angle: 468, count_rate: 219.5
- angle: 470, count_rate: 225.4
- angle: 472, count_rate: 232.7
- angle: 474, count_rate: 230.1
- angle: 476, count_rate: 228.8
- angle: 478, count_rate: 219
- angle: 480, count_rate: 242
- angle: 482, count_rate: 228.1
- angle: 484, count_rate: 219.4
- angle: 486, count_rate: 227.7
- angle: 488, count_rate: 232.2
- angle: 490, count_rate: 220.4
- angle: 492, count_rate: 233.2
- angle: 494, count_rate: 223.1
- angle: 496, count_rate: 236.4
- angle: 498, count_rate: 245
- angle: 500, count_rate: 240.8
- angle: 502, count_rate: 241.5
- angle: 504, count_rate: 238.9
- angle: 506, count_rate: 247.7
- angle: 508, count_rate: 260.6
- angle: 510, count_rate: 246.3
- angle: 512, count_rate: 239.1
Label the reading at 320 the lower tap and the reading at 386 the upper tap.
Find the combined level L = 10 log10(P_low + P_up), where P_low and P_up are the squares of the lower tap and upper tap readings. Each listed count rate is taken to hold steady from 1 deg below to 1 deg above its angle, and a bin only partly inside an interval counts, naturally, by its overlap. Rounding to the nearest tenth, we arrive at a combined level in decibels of 48.2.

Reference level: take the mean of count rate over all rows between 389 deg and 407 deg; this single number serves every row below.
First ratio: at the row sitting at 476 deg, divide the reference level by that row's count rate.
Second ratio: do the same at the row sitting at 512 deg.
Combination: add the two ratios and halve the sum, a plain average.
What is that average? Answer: 0.766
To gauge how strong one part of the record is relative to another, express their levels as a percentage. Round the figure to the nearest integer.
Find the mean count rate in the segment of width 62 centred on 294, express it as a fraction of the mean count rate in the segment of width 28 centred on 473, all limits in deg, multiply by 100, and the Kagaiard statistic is 82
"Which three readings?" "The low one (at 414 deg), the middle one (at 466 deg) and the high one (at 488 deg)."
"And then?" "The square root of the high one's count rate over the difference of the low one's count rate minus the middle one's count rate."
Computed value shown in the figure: 4.8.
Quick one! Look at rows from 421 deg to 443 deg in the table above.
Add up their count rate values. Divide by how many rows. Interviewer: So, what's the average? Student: 212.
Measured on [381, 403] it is 163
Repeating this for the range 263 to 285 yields 166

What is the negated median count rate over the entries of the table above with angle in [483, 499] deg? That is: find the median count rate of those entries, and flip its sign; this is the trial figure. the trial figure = -230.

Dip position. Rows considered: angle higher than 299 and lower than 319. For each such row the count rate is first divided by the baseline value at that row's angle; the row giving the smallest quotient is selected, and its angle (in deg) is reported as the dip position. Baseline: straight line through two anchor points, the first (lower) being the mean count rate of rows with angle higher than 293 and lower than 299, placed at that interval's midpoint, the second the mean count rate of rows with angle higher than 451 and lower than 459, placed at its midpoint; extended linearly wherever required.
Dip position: 306 deg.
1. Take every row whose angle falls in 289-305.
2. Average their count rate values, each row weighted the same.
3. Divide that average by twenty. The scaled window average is 9.2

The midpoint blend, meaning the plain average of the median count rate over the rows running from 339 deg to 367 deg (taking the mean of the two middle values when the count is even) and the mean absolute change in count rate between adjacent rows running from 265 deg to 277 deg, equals 114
